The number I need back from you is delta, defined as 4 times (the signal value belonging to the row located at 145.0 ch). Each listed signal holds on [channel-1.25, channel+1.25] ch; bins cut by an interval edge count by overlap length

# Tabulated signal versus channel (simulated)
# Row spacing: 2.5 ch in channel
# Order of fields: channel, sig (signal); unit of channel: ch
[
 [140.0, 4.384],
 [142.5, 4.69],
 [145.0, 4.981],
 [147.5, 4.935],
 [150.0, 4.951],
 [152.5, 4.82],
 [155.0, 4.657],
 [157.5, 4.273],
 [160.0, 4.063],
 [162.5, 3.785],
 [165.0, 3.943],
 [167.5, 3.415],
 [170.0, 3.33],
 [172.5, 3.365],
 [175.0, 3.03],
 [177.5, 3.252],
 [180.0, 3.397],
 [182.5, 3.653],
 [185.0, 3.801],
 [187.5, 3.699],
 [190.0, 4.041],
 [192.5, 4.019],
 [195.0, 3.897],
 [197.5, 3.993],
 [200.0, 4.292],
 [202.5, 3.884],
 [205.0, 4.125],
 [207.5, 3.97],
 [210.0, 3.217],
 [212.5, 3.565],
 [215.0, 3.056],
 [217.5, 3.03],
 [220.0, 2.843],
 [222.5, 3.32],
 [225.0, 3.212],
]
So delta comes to 19.9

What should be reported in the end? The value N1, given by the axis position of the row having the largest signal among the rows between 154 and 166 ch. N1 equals 155.0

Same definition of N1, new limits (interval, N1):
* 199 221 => 200.0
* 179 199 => 190.0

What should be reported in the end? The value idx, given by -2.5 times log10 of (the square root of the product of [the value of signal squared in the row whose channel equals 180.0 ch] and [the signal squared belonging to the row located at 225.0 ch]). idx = -2.6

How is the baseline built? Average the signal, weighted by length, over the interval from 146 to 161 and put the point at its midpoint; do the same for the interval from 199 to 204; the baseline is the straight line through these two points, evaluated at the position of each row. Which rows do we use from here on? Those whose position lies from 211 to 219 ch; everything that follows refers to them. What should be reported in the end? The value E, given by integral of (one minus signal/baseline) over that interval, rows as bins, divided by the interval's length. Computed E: 0.18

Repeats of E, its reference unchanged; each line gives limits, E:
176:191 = 0.15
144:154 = -0.05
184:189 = 0.12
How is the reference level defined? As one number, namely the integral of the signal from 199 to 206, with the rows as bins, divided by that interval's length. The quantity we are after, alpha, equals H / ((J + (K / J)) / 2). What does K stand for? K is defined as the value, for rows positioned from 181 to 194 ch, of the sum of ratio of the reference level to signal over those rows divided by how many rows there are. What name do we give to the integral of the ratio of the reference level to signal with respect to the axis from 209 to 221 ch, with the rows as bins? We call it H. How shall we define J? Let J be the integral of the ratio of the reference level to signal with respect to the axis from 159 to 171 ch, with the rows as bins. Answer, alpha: 2.3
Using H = 15.7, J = 13.3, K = 1.07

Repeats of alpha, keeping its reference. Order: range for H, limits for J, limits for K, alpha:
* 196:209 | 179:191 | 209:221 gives 2.0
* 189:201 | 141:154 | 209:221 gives 2.2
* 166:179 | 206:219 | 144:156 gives 2.0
